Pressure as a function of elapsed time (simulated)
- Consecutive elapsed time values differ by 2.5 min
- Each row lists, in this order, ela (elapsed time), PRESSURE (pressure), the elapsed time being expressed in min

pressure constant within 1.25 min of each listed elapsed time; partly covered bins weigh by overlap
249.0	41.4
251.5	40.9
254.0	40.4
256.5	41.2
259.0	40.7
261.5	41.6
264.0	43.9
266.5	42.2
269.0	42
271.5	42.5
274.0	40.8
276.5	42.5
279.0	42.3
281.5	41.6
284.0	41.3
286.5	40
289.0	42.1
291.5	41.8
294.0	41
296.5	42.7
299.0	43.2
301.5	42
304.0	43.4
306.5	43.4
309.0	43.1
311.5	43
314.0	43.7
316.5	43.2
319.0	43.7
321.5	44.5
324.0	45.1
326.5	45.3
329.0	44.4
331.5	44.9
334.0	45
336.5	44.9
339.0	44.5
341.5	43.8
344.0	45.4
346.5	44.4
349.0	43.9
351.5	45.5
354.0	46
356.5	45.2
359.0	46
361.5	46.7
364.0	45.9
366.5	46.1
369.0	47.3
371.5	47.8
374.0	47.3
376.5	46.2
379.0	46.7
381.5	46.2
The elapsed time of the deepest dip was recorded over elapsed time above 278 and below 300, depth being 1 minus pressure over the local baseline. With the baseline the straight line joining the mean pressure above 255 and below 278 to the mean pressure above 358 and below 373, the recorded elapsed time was 286.5 min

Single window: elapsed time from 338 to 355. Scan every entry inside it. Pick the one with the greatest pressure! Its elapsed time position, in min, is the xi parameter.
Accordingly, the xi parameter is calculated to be 354.0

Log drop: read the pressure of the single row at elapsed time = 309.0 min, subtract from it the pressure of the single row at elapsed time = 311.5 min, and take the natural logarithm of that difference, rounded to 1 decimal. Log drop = -2.3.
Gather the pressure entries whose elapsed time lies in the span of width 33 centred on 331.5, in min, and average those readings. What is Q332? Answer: 44.5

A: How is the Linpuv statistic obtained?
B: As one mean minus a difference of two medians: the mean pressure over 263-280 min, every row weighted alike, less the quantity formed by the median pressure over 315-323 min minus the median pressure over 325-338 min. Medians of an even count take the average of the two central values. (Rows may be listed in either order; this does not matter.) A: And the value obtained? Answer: 43.5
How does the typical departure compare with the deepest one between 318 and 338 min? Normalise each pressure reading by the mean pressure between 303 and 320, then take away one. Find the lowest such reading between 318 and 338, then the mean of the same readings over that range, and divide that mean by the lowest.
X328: 4.0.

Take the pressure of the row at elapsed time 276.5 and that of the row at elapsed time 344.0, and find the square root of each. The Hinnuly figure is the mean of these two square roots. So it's 6.63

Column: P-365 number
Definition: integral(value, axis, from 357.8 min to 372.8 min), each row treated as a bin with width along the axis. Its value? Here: 700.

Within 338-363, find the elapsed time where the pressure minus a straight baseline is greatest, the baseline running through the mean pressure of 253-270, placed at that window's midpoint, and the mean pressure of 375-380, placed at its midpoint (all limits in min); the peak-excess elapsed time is 361.5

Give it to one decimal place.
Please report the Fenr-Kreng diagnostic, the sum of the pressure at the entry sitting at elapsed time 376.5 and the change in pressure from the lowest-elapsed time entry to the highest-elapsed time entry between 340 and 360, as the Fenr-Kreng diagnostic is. 48.4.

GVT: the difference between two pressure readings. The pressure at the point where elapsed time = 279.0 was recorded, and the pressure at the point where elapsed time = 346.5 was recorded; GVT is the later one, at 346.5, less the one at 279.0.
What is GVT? 2.1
